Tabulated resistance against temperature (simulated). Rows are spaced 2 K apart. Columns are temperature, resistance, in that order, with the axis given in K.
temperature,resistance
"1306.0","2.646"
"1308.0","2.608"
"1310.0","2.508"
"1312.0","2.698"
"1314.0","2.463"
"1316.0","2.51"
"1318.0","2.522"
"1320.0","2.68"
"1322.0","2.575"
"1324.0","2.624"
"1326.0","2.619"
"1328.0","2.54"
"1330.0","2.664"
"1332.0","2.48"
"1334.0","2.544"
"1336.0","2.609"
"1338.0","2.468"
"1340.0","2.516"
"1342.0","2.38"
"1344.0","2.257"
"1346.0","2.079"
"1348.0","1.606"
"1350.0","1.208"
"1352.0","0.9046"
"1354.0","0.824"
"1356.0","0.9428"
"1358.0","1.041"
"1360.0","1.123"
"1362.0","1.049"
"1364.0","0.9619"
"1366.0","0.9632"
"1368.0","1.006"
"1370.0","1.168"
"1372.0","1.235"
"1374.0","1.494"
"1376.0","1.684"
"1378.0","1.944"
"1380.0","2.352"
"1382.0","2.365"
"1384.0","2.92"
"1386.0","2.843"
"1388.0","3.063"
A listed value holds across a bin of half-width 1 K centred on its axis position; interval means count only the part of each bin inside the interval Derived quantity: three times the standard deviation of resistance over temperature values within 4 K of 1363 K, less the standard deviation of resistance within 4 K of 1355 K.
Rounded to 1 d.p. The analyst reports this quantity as 0.1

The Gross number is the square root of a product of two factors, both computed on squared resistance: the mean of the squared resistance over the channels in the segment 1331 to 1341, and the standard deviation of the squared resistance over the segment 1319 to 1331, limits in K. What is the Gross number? 1.3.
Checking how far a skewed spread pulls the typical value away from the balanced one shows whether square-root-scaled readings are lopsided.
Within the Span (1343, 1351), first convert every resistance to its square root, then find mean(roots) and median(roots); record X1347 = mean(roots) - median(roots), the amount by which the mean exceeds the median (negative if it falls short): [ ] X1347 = -0.03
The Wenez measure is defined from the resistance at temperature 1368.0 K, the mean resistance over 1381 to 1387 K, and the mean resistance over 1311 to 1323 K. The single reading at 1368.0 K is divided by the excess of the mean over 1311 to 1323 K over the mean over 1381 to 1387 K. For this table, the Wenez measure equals -7.5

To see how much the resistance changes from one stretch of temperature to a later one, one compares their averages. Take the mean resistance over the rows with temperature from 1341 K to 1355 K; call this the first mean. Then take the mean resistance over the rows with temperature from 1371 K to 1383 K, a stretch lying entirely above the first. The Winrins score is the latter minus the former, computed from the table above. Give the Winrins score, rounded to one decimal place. 0.2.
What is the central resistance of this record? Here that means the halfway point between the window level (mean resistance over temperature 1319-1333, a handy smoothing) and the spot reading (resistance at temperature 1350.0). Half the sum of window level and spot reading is 1.90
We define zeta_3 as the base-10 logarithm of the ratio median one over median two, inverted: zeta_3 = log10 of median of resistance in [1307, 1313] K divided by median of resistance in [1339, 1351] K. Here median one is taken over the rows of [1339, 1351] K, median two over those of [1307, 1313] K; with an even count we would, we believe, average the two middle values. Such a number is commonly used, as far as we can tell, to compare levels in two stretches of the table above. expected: 0.080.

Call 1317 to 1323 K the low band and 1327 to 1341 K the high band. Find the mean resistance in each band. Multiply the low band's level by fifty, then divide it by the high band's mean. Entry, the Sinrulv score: 51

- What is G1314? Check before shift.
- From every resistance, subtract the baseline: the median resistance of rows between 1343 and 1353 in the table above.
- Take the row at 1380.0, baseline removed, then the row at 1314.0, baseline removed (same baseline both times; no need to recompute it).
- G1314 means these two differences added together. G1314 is 1.6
